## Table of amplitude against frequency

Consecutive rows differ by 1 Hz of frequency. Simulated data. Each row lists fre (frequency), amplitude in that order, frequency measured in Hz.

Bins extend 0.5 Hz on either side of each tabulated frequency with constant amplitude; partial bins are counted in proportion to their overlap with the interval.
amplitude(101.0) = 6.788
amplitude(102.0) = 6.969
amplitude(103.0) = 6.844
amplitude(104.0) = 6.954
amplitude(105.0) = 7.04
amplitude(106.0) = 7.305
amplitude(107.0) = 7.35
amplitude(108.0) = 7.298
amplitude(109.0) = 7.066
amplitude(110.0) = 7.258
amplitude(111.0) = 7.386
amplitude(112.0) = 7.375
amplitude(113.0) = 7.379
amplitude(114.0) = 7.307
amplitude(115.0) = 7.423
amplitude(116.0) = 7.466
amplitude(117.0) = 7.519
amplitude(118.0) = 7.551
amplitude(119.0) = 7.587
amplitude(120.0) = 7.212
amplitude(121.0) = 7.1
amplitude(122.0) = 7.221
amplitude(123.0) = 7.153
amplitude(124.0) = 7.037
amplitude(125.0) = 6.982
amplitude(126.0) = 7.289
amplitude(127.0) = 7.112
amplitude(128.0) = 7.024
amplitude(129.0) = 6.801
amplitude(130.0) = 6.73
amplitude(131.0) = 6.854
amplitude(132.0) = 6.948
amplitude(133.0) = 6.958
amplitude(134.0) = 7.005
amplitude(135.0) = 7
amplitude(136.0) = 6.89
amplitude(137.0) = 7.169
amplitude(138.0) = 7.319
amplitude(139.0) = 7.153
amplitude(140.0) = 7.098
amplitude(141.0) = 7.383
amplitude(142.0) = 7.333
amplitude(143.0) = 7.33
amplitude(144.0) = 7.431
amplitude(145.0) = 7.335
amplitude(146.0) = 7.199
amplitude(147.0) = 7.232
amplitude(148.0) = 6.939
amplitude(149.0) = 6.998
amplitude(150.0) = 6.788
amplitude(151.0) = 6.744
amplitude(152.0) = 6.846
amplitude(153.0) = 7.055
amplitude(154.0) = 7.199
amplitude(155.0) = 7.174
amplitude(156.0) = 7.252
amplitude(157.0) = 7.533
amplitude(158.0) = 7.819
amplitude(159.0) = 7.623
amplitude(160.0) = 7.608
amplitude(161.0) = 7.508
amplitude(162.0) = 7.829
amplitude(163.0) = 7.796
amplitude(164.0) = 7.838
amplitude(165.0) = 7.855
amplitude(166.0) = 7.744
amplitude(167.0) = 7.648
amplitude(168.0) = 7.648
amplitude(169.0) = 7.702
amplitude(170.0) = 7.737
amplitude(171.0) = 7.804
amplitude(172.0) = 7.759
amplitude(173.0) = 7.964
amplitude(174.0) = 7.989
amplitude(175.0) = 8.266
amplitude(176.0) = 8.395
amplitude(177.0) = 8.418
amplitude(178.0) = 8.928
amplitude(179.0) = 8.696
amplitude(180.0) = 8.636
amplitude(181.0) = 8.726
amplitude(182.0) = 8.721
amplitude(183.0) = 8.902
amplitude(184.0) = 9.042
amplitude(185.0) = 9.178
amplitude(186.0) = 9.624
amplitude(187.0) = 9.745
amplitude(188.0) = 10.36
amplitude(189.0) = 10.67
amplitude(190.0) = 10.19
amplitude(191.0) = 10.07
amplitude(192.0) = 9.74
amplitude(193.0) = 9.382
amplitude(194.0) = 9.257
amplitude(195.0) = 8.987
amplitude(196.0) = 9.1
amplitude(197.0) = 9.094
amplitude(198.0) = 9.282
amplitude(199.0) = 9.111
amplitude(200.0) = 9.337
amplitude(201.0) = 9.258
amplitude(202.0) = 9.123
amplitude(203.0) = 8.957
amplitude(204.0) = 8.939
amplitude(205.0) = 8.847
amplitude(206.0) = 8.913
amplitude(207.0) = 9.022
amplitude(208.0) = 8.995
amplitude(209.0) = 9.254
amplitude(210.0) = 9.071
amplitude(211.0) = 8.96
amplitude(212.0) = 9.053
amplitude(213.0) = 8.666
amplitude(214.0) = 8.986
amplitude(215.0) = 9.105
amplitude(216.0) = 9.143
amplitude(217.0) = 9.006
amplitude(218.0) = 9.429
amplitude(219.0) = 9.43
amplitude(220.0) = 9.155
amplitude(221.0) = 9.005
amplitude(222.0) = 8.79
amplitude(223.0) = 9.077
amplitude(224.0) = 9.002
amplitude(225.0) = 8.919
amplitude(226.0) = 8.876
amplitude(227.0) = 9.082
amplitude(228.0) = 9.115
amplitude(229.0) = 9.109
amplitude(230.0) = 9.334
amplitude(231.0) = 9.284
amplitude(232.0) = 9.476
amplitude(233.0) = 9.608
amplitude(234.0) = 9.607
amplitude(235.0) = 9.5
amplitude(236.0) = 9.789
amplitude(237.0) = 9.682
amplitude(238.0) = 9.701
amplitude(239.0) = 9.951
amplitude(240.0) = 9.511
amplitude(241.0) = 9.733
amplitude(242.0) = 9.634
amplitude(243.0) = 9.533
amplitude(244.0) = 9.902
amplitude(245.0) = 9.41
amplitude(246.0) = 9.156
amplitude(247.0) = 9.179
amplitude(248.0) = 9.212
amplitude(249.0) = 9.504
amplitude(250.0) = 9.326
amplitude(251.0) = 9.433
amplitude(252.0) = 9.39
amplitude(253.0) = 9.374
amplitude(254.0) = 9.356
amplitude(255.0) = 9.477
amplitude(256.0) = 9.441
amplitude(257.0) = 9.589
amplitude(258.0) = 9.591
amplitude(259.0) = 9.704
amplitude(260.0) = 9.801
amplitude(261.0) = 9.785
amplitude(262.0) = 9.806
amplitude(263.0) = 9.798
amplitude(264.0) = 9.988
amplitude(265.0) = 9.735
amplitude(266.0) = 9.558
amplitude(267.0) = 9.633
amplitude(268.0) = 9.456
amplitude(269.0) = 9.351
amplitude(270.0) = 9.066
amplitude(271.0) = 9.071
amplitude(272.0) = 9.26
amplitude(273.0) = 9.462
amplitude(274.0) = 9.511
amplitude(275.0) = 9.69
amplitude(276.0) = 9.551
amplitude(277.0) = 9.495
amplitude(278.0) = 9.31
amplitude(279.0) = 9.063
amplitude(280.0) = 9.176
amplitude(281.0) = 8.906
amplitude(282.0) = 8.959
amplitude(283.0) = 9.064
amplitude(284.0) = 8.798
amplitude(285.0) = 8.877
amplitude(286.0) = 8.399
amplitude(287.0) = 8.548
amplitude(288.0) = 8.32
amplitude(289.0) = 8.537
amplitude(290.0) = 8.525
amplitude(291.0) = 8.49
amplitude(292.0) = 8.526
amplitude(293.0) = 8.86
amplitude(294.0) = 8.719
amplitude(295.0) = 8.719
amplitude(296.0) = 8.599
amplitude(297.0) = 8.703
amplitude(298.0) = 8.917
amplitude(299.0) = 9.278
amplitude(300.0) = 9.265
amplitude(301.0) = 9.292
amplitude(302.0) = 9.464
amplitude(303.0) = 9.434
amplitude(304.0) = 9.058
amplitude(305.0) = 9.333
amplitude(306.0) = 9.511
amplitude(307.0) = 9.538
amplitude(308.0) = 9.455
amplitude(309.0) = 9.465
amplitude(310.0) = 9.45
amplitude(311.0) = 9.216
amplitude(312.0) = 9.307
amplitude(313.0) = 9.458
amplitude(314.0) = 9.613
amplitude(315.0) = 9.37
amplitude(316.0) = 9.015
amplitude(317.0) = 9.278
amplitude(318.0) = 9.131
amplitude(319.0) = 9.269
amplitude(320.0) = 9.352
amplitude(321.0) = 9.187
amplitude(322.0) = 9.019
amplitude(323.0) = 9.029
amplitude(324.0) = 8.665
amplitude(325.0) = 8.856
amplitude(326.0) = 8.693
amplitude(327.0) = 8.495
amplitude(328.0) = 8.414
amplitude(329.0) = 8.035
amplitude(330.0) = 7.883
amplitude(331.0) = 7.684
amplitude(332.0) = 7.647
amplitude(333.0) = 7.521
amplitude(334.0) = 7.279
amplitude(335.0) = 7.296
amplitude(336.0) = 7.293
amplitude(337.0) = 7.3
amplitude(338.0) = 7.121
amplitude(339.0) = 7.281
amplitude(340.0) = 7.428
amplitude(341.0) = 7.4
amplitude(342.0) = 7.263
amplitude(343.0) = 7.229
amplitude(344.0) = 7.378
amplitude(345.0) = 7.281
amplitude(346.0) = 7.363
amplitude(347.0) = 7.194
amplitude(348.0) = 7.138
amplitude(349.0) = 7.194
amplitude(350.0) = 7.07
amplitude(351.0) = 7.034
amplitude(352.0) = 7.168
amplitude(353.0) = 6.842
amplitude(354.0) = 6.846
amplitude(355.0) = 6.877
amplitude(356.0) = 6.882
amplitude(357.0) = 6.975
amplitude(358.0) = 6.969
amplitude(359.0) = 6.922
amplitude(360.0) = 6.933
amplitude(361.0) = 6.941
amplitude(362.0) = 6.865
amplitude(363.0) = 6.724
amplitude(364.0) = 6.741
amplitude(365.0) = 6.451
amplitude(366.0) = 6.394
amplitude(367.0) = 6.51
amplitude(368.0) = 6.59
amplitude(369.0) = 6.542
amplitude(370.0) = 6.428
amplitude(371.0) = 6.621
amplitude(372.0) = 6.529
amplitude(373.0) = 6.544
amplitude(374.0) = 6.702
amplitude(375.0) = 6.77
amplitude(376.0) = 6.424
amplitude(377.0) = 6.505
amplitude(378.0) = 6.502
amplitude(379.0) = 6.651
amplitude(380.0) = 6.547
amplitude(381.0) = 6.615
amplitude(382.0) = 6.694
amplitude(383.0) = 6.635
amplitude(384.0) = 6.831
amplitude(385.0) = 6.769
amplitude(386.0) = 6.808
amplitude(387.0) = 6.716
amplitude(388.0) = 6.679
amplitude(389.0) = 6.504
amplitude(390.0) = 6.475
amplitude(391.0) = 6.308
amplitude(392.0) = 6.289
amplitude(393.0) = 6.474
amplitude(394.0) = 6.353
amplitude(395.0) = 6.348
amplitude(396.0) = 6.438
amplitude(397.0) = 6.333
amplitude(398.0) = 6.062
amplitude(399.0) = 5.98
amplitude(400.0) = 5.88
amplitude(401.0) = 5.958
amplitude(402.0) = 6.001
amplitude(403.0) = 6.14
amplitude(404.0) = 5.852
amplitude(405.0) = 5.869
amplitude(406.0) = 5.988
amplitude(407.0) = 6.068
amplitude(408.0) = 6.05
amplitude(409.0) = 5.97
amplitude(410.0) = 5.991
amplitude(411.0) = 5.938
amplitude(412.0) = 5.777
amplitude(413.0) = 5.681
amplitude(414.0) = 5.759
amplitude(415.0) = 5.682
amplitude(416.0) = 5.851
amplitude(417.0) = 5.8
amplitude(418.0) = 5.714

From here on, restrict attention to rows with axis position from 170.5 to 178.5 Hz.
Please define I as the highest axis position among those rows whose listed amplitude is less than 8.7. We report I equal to 177.0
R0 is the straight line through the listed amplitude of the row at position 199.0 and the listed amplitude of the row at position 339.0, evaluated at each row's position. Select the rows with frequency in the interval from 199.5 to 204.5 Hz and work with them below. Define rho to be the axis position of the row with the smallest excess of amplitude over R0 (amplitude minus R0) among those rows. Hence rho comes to 204.0 Hz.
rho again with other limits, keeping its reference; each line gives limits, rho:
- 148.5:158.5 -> 151.0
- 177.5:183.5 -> 180.0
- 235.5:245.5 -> 245.0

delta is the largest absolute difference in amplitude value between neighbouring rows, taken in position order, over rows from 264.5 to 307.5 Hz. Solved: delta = 0.48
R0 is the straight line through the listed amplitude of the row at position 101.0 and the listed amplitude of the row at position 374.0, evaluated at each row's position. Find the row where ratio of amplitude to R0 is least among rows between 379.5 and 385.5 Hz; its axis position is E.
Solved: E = 380.0 Hz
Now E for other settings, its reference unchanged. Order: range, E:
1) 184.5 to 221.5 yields 213.0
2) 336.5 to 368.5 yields 366.0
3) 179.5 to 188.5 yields 180.0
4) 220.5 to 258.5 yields 222.0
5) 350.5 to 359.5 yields 353.0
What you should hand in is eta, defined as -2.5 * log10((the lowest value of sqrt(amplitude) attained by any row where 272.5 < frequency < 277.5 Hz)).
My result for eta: -1.22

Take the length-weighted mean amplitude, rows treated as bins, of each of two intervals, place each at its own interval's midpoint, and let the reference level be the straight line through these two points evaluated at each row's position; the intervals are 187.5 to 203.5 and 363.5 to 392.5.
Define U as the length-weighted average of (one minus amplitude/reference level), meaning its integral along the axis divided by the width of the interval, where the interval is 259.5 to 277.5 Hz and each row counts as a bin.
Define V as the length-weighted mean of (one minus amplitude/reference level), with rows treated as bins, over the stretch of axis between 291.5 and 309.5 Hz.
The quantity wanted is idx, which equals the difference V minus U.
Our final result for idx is -0.02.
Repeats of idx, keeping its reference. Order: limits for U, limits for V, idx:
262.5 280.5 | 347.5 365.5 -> 0.14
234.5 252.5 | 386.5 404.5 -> 0.10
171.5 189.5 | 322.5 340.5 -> -0.16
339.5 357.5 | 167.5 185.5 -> 0.16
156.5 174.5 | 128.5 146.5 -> 0.09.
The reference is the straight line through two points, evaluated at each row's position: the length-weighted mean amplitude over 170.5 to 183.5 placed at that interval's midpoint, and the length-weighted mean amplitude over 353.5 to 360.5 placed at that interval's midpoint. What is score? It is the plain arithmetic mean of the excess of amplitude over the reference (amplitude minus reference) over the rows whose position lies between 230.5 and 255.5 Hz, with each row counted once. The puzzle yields 1.7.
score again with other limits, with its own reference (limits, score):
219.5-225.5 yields 1.0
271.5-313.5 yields 1.6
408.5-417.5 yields -0.6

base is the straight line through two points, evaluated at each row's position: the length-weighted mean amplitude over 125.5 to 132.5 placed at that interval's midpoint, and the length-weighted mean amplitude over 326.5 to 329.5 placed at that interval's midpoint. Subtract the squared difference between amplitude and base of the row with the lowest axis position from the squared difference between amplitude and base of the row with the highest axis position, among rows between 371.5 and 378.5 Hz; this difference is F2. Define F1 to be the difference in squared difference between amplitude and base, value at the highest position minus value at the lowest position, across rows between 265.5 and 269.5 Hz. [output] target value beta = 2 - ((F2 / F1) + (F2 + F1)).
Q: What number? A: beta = 2.8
